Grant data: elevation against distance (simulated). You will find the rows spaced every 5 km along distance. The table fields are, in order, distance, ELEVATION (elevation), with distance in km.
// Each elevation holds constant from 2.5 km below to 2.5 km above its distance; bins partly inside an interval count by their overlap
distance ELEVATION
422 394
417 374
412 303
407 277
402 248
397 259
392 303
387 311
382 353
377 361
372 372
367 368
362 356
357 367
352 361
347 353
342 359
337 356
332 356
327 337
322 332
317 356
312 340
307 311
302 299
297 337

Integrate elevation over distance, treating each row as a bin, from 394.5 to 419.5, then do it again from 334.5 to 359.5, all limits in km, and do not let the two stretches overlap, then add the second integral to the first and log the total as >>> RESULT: 16285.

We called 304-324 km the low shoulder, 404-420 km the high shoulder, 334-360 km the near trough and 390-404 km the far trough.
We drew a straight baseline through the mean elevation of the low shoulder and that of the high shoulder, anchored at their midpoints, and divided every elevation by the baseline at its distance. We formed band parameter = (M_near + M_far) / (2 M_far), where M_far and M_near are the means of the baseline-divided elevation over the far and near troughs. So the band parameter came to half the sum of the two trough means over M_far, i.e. 1.15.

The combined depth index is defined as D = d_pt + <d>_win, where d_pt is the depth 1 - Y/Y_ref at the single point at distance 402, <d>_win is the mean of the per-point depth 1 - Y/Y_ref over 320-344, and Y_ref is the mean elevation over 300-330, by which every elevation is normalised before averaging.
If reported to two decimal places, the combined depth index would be 0.19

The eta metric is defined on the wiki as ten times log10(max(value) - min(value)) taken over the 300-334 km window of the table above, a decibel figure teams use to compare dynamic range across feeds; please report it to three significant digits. 17.6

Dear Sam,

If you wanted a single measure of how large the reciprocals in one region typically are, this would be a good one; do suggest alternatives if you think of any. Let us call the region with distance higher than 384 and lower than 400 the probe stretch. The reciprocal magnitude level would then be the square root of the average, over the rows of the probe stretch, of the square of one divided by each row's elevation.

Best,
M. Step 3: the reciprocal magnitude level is 0.0035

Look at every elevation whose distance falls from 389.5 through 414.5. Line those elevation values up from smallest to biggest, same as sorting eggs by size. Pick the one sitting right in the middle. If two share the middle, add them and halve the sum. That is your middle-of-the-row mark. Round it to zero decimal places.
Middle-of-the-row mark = 277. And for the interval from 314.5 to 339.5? 356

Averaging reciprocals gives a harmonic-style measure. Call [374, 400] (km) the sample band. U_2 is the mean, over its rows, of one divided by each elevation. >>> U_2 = 0.0032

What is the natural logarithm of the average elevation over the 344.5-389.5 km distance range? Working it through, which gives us 5.874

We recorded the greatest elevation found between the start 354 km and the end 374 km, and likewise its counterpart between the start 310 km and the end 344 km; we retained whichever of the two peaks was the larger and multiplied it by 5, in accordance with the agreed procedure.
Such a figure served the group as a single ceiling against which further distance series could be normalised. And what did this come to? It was 1860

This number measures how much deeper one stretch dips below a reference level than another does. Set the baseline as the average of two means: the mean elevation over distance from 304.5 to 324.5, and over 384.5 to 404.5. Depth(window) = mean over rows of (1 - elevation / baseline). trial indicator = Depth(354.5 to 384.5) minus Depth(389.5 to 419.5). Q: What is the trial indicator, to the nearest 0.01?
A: -0.22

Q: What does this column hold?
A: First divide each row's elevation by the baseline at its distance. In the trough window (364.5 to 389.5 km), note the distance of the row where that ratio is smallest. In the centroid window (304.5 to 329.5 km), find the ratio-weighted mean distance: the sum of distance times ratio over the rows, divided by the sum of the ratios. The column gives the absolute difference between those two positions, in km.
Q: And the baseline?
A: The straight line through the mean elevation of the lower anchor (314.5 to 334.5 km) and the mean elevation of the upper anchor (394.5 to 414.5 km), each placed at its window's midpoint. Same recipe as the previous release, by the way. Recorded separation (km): 69.7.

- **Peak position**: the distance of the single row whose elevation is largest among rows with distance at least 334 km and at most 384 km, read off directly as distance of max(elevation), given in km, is 372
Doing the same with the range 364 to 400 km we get 372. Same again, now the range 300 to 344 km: 342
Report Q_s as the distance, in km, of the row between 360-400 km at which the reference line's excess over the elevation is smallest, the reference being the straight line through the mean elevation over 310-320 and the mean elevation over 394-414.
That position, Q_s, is 372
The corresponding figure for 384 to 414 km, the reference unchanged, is 412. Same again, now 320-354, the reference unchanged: 352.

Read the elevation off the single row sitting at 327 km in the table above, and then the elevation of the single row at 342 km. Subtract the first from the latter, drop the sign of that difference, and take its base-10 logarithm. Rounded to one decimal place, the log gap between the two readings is 1.3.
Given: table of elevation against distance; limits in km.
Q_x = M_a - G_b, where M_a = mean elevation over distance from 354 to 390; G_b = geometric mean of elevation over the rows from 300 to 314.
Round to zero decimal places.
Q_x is 39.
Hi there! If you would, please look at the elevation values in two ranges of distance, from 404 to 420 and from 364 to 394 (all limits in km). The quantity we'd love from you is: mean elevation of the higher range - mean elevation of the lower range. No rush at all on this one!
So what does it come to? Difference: -27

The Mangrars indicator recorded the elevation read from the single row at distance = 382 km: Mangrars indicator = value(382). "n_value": 353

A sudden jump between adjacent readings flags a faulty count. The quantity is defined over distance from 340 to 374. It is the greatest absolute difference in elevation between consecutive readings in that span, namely 12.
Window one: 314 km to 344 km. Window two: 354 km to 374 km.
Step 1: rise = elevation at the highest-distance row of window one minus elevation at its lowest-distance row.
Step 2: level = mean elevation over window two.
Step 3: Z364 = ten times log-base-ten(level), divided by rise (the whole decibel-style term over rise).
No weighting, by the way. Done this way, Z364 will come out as 8.5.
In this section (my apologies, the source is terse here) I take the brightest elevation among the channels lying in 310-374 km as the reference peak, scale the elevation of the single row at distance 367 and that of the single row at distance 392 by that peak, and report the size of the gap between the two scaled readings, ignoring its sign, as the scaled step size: 0.17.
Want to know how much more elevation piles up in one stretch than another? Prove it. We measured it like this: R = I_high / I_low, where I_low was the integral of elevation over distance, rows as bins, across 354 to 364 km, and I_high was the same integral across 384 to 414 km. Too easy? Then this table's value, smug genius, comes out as 2.4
